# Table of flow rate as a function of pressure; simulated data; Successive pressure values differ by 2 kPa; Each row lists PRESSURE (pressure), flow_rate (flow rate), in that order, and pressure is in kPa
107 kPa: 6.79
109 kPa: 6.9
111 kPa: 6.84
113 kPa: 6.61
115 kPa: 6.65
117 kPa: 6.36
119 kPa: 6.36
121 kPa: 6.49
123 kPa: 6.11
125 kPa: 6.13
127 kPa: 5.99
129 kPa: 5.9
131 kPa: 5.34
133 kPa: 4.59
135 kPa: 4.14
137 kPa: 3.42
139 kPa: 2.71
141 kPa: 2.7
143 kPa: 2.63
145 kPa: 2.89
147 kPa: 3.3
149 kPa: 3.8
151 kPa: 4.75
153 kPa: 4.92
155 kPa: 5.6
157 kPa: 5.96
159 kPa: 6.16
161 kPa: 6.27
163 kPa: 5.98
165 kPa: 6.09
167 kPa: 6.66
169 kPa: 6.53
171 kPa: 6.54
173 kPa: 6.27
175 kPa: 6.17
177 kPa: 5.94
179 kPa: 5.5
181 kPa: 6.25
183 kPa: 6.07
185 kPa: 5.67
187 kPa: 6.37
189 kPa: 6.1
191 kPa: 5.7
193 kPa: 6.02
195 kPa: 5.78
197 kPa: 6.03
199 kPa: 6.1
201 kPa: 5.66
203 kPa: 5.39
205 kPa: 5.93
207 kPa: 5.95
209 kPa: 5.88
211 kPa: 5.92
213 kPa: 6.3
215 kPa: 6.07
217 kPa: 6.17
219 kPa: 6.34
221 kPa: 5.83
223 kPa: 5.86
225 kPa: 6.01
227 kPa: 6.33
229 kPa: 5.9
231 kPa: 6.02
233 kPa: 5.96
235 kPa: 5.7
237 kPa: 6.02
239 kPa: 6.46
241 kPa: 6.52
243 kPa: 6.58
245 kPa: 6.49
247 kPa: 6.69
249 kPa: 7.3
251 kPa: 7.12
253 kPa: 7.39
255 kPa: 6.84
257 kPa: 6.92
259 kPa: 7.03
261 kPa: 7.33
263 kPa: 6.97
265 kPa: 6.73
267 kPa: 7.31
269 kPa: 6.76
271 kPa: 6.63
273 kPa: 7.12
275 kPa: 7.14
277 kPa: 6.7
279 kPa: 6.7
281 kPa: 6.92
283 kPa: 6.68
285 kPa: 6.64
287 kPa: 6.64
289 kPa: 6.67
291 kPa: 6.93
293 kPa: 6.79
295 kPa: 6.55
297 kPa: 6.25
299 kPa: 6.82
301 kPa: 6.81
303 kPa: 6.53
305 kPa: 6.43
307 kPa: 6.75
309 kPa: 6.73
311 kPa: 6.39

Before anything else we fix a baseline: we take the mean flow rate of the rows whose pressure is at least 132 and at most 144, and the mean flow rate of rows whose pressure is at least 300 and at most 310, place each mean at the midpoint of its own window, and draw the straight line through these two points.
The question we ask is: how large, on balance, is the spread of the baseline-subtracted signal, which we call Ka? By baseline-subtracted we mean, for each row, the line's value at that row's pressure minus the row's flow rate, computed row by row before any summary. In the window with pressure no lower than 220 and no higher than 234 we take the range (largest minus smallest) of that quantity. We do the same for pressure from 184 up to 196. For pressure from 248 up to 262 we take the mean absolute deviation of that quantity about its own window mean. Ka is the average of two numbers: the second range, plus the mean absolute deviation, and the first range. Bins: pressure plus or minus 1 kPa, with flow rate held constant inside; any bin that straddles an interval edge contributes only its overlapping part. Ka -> 0.72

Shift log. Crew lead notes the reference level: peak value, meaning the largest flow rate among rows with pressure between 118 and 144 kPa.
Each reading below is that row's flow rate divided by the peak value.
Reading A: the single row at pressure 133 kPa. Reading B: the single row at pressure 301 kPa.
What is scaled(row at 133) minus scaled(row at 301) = -0.34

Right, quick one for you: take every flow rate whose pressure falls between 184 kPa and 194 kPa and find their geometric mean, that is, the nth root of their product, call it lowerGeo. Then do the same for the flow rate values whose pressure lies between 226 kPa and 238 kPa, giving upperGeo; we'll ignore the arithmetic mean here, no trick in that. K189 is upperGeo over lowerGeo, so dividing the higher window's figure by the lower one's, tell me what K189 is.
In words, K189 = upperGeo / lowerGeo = 1.00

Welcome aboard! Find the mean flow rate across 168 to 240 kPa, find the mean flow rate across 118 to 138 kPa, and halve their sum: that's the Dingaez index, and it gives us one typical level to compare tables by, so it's 5.73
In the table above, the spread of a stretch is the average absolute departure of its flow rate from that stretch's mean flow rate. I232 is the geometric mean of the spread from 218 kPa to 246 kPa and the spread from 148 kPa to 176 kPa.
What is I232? 0.40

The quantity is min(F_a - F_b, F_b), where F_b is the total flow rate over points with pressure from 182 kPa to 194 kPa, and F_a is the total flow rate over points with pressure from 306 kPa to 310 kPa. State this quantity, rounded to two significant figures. -22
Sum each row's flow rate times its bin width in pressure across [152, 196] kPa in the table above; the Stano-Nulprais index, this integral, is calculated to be 265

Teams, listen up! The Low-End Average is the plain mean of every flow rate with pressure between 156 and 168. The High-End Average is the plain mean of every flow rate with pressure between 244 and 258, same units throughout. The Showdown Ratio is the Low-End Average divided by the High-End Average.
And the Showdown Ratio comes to 0.89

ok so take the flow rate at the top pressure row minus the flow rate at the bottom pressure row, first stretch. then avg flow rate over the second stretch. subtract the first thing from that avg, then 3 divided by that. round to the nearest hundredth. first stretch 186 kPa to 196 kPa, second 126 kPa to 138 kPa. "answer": 0.55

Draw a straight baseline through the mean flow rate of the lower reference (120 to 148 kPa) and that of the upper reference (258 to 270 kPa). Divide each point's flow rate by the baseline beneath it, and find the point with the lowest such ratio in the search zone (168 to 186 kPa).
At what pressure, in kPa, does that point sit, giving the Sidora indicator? 179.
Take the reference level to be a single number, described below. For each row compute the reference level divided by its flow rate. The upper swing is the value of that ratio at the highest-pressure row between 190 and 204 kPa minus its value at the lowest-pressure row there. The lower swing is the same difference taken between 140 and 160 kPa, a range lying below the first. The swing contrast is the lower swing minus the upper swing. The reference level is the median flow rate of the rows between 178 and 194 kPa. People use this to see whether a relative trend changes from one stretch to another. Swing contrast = -1.3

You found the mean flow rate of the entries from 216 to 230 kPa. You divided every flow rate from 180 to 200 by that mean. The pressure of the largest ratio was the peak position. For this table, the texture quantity 187 kPa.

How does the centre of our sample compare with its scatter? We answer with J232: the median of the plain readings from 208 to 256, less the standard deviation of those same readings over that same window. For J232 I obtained 5.8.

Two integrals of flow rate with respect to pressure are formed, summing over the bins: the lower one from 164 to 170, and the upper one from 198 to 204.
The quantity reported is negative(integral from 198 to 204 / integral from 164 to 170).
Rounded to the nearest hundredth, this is -0.89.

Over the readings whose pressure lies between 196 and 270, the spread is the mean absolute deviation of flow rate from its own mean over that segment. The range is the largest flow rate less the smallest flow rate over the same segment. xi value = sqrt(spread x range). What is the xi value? 1.0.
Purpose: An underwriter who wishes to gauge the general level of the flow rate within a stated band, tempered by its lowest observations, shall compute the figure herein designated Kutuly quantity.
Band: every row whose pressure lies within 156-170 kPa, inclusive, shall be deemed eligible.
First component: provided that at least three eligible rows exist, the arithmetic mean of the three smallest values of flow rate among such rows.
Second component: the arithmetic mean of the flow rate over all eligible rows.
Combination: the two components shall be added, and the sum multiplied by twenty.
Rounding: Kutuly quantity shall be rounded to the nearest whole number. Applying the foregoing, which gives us 245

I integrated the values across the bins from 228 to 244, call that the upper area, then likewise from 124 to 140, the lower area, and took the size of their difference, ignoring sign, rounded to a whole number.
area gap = 22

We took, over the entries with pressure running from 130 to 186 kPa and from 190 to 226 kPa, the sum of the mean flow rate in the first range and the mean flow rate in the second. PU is 11.0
